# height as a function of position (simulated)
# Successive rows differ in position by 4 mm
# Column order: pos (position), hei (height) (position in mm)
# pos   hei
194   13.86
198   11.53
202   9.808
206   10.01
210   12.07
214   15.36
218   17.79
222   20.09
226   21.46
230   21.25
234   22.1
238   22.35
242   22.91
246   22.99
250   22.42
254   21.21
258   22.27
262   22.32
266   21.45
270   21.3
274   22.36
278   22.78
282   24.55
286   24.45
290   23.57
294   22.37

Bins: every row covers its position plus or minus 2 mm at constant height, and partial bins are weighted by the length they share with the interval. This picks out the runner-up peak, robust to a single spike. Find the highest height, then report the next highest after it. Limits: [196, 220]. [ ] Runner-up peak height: 15.36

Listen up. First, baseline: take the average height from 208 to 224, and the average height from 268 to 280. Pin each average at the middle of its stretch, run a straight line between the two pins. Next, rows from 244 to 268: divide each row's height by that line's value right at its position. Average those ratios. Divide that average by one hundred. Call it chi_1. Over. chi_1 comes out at 0.0109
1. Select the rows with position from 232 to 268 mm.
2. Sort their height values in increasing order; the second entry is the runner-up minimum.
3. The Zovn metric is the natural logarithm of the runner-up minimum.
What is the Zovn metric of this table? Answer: 3.07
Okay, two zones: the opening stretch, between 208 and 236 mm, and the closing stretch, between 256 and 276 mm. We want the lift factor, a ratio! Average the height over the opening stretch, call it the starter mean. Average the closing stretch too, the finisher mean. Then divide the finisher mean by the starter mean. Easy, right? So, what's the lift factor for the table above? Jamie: 1.18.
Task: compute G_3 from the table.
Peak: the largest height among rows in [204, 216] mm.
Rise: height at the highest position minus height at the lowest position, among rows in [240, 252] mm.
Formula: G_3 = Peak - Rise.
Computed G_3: 16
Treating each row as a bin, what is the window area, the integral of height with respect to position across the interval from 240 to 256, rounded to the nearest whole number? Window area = 358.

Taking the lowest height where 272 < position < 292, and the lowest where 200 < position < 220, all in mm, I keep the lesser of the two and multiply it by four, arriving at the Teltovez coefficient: 39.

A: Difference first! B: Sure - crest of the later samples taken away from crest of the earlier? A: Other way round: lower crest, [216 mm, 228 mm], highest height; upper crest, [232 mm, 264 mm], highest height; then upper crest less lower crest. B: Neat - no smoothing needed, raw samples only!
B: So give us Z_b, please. 1.5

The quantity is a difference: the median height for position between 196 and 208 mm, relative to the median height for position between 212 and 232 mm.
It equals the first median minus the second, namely -10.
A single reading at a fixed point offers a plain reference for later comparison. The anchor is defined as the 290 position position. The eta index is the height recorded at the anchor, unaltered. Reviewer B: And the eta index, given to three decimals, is 23.570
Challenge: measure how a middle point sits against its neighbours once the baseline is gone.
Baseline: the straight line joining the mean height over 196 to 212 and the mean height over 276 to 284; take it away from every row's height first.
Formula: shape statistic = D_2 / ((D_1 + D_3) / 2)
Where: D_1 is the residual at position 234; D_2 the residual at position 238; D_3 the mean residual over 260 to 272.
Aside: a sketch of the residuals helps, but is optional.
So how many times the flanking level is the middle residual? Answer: 1.8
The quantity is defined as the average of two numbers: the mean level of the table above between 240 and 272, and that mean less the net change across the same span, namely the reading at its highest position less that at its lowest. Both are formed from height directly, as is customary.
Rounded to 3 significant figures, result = 22.9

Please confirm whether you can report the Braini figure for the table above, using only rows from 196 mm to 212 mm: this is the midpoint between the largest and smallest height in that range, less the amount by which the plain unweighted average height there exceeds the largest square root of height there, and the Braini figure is 3.56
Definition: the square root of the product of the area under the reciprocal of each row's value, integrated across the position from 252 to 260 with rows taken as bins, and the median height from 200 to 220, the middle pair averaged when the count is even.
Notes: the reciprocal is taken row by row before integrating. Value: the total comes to 2.1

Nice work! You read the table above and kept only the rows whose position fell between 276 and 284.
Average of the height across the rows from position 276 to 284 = 23.7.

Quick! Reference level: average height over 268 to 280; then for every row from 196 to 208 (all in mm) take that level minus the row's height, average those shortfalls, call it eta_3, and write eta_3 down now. 11.7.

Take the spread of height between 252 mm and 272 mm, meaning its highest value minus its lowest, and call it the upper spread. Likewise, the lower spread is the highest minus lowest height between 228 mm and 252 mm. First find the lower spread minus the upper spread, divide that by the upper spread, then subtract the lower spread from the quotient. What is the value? -1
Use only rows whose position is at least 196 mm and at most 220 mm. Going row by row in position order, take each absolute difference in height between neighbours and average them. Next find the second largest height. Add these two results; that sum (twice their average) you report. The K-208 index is 17.3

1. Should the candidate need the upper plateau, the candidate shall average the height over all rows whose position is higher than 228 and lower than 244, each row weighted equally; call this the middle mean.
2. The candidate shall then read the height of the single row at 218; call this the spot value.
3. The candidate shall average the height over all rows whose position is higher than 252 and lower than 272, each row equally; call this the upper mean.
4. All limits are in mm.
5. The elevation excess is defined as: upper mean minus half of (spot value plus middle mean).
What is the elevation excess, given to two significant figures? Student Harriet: 1.7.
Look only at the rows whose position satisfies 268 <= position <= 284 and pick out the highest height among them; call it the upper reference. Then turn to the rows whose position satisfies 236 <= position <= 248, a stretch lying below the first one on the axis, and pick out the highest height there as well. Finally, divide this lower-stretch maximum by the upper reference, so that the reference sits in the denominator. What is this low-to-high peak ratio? 0.94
